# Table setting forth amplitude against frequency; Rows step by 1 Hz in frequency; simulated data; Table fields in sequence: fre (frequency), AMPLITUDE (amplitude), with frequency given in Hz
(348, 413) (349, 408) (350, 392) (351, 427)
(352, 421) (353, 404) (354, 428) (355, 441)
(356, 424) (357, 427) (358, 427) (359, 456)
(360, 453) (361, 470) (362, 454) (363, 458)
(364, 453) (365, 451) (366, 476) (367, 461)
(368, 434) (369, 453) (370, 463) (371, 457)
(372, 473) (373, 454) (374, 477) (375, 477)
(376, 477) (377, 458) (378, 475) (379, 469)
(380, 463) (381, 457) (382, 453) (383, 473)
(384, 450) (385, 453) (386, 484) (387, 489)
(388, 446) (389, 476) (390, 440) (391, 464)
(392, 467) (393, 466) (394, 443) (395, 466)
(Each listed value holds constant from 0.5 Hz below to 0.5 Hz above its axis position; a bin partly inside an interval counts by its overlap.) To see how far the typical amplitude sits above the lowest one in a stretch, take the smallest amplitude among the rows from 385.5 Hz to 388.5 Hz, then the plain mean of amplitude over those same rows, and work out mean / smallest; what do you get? 1.06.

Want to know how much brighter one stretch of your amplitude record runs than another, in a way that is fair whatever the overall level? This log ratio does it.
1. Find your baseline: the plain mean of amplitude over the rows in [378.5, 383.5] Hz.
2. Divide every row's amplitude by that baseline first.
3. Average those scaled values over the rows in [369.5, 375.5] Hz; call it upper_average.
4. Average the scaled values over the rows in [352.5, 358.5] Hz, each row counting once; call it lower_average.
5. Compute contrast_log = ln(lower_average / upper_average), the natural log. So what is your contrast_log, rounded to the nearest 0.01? -0.09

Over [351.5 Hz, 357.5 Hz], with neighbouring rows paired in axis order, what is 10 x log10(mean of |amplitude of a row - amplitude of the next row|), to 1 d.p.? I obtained 11.7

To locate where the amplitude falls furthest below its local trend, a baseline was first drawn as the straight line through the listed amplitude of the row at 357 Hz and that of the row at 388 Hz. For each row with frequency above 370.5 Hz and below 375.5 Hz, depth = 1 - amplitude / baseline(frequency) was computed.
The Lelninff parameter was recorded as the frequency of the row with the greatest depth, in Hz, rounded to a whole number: 373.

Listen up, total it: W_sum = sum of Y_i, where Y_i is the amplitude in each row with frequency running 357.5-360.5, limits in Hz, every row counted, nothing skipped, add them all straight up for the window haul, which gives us 1336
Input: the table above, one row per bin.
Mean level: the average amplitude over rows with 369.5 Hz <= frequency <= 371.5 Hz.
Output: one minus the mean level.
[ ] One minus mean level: -459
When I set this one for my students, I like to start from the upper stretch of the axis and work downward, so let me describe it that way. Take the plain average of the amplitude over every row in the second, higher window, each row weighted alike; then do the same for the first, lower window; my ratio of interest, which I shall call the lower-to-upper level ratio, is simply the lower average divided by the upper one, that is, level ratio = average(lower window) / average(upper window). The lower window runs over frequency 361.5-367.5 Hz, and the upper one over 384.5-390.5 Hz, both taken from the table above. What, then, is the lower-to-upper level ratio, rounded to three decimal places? 0.987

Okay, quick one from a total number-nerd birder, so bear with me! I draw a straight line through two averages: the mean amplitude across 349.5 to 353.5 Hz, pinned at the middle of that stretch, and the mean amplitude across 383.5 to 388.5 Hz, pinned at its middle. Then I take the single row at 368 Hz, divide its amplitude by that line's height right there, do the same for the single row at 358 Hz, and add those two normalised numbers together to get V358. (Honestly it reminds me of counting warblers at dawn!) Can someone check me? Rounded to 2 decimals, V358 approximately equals 2.01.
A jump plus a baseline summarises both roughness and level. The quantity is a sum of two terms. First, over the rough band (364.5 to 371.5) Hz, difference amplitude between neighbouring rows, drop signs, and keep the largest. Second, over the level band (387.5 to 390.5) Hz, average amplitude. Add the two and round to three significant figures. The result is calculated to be 481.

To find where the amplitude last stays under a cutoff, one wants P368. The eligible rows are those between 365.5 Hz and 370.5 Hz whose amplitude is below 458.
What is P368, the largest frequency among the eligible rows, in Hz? 369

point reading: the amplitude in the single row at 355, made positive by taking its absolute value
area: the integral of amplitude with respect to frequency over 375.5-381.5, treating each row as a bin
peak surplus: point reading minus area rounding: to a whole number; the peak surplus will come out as -2358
